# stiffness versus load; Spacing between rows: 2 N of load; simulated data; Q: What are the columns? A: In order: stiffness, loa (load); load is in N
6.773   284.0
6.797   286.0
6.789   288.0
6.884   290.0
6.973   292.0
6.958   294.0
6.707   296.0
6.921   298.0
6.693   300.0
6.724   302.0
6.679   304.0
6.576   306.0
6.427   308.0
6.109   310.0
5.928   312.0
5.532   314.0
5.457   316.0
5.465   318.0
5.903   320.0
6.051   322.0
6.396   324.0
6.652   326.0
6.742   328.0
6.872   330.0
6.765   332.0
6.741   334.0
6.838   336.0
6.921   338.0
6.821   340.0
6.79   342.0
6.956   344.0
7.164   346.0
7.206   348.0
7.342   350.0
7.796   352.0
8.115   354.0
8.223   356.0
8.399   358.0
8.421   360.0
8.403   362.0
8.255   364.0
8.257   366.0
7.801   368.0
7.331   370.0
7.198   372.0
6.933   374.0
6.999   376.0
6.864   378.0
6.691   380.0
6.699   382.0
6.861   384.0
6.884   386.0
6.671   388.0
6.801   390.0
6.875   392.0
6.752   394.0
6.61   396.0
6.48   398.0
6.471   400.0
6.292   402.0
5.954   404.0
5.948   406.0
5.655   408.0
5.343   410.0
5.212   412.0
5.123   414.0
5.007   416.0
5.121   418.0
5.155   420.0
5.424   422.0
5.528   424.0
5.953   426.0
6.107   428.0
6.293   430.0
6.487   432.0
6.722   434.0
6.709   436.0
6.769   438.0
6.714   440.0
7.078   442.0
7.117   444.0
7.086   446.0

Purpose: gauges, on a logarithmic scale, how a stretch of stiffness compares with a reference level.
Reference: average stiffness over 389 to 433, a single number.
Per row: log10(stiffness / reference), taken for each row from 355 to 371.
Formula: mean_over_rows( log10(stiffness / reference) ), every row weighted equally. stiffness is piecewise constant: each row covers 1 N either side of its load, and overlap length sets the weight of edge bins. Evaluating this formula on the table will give 0.14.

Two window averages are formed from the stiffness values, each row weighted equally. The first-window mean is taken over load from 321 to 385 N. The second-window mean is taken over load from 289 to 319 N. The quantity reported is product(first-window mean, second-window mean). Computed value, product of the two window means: 46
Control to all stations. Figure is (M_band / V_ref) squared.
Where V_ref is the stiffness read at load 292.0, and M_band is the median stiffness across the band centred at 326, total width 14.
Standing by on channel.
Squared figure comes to 0.91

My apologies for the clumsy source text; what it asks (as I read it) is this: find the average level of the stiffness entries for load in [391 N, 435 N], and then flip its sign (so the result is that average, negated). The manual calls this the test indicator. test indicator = -5.9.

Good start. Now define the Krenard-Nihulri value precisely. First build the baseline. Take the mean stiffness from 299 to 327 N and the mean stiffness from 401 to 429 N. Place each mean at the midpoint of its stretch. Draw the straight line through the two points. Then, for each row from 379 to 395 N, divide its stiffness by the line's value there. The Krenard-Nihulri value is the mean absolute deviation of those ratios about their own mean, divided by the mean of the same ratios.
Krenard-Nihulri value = 0.013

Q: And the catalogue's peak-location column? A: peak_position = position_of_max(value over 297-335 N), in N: 298.0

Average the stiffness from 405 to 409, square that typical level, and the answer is 34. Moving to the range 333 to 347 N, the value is 47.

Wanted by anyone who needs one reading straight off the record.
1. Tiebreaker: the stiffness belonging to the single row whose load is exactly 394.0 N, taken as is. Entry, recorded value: 6.752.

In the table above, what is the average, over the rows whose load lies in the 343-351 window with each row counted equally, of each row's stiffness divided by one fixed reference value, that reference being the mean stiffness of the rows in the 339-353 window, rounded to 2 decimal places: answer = 1.00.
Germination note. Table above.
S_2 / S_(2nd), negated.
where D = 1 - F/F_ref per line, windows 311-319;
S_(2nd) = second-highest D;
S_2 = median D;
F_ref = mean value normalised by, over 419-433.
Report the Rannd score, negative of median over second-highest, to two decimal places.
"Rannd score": -0.91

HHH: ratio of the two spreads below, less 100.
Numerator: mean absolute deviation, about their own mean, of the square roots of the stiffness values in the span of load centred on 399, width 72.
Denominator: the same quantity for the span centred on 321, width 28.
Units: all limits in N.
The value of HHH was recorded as -98.5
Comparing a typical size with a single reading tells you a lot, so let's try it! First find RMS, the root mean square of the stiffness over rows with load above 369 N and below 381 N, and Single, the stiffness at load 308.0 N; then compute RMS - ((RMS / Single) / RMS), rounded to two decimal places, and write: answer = 6.85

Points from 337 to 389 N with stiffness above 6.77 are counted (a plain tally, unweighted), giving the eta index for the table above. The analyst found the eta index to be 23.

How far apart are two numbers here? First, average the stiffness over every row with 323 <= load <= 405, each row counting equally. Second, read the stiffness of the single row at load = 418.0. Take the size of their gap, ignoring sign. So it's 2.0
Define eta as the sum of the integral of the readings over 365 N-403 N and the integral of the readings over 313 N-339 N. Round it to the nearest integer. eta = 428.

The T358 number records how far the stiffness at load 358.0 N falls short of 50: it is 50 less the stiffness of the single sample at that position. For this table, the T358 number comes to 41.6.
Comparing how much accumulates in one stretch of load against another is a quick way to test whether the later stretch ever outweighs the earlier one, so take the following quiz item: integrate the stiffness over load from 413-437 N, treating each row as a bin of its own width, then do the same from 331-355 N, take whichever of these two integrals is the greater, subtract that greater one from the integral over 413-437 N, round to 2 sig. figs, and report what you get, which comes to -32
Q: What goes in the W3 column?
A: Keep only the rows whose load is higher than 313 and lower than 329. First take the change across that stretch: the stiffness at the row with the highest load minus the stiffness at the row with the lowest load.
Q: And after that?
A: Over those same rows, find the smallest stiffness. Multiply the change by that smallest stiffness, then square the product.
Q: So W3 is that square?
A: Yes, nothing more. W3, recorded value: 44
